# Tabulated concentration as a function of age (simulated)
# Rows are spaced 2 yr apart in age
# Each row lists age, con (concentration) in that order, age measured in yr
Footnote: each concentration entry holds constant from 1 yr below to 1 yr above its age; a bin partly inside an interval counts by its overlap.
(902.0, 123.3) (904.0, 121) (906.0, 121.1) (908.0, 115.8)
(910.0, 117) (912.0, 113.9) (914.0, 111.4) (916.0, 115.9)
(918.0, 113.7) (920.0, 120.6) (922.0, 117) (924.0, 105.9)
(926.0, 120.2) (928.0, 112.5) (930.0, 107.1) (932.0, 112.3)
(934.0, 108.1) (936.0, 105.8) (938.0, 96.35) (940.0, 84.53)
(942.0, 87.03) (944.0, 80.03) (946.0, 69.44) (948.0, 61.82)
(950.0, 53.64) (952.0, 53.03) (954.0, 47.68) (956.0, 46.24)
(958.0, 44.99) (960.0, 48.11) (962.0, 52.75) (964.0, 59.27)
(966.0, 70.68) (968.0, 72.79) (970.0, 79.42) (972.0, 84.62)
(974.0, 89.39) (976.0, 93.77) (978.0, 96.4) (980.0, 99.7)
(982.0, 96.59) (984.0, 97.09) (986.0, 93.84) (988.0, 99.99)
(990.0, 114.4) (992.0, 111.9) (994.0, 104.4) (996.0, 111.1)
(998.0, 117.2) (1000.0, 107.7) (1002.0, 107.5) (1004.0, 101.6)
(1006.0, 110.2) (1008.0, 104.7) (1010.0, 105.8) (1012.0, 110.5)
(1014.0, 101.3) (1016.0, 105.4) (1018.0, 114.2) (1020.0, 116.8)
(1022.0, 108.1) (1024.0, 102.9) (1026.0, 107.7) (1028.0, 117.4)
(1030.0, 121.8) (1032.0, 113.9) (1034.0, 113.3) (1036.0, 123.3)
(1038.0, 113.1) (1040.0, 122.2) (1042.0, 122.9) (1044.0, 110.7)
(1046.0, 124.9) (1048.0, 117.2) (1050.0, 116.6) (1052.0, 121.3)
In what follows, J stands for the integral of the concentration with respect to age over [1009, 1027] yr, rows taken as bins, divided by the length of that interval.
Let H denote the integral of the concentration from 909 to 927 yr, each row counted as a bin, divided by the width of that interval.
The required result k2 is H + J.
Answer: 223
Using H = 115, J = 108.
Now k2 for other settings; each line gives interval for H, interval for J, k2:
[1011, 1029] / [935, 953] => 186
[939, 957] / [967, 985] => 155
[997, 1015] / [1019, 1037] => 221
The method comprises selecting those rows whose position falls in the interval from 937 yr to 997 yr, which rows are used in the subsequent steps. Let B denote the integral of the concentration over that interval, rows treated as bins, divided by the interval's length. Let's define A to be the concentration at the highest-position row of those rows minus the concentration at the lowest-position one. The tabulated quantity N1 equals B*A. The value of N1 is 1180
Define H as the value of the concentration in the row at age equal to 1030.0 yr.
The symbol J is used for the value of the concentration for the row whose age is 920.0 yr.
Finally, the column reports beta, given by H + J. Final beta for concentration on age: 242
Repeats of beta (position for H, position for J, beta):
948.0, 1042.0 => 185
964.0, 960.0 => 107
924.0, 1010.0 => 212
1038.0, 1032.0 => 227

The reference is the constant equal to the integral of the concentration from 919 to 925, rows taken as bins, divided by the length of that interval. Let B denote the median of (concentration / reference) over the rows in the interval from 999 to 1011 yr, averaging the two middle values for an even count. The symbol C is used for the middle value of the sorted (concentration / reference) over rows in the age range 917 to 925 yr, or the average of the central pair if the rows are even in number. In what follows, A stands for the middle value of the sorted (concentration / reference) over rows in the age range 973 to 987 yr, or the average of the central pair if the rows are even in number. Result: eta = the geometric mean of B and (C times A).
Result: 0.89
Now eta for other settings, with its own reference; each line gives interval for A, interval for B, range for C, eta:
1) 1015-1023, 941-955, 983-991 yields 0.67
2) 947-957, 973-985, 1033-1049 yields 0.64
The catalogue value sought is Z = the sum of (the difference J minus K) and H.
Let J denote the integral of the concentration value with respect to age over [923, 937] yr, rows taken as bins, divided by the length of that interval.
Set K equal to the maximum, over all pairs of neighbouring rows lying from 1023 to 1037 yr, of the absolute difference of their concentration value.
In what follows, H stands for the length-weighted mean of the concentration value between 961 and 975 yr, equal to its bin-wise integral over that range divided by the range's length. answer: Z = 173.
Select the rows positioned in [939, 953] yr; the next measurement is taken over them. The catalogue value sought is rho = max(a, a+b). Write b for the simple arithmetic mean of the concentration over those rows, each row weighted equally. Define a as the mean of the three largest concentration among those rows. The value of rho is 154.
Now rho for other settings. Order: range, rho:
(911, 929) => 234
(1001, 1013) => 216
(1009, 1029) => 225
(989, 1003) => 225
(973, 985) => 193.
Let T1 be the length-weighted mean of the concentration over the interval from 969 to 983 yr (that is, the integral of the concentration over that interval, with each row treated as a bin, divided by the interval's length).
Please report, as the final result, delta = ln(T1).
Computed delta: 4.52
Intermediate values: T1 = 91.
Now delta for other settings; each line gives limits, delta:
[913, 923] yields 4.75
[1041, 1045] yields 4.76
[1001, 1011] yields 4.66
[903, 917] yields 4.76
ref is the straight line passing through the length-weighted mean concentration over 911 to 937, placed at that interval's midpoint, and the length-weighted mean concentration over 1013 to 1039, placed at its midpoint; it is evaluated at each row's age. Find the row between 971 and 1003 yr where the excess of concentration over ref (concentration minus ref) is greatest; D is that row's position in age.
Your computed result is 998.0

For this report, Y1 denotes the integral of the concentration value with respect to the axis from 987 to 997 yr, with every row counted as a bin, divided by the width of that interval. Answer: 108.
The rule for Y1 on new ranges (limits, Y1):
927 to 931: 110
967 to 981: 88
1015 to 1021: 112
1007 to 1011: 105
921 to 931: 113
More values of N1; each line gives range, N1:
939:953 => -2203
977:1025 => 688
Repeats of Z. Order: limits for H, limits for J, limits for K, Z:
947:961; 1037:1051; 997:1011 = 160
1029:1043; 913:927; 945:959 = 225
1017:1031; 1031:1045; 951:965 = 223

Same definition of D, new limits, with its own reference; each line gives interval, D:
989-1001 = 998.0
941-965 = 942.0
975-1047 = 1046.0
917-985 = 920.0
